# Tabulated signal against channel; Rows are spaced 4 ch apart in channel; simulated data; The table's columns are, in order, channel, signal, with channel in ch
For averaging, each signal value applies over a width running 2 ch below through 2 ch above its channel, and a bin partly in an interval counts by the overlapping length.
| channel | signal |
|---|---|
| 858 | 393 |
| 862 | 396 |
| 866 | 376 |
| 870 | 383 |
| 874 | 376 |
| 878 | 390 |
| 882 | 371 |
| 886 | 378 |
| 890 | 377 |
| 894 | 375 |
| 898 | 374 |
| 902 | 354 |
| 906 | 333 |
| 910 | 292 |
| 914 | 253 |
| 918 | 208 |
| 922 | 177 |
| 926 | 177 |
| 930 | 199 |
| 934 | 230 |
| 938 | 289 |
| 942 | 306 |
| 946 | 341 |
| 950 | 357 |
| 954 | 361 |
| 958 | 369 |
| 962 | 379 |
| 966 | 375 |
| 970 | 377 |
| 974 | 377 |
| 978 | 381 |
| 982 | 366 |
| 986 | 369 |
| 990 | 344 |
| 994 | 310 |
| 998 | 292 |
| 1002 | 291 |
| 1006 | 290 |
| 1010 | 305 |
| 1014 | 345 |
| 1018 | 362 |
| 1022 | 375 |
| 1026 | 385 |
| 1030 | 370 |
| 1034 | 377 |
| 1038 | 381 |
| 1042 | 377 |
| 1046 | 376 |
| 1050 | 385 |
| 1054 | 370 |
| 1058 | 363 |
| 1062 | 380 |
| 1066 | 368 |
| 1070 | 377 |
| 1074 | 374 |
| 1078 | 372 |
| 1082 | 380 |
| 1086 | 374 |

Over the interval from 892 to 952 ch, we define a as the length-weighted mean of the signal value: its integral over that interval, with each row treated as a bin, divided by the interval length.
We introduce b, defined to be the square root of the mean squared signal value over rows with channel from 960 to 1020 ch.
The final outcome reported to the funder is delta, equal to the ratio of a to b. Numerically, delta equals 0.82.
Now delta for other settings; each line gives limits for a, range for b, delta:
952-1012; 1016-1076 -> 0.92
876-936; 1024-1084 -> 0.80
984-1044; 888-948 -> 1.17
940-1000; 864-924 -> 1.04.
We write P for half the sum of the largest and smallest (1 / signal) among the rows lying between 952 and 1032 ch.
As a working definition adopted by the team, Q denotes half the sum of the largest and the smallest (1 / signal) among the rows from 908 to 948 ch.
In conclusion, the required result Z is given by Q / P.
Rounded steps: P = 0.0030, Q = 0.0043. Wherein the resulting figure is 1.42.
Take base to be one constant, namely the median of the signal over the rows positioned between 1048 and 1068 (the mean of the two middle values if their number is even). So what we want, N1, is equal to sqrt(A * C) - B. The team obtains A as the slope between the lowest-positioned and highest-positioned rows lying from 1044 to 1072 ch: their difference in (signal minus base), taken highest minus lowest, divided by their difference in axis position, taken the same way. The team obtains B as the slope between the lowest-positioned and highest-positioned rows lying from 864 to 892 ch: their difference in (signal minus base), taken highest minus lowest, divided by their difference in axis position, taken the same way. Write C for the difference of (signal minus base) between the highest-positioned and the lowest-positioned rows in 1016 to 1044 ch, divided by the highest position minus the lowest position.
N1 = 0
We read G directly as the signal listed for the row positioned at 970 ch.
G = 377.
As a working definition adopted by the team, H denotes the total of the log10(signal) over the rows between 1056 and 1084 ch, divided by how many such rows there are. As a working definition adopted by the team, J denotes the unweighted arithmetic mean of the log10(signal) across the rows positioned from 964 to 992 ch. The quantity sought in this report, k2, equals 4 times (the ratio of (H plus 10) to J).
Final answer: 19.6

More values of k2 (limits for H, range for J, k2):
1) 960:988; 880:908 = 19.6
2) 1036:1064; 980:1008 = 20.1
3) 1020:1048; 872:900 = 19.5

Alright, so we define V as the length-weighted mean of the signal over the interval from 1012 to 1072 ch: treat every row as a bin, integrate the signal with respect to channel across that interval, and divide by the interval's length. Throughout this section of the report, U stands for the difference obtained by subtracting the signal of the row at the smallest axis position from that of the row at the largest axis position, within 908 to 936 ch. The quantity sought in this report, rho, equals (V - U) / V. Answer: 1.17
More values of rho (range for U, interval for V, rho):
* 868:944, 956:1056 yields 1.22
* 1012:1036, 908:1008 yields 0.90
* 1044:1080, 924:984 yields 1.01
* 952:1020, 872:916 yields 1.00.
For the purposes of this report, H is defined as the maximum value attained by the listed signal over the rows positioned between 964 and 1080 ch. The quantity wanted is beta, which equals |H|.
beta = 385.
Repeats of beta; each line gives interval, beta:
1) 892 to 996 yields 381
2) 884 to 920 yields 378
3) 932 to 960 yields 369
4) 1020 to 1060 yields 385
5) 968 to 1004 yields 381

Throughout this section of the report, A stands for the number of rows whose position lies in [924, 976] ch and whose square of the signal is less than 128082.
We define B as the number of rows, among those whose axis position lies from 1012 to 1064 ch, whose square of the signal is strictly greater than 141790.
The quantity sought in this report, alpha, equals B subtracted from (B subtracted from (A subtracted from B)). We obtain -13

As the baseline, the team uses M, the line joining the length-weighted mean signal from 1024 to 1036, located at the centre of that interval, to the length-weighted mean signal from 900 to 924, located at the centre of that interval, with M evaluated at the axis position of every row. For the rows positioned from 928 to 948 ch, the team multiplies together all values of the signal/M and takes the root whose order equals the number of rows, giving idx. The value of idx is 0.91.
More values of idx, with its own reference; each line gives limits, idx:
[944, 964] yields 1.17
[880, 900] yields 1.50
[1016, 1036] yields 1.00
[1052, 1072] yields 0.91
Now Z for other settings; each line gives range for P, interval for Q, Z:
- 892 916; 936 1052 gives 0.92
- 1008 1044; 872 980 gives 1.40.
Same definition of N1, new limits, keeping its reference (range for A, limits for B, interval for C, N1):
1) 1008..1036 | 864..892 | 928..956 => 4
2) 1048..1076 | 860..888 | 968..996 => 2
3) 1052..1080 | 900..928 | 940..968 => 8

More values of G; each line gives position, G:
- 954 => 361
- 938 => 289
